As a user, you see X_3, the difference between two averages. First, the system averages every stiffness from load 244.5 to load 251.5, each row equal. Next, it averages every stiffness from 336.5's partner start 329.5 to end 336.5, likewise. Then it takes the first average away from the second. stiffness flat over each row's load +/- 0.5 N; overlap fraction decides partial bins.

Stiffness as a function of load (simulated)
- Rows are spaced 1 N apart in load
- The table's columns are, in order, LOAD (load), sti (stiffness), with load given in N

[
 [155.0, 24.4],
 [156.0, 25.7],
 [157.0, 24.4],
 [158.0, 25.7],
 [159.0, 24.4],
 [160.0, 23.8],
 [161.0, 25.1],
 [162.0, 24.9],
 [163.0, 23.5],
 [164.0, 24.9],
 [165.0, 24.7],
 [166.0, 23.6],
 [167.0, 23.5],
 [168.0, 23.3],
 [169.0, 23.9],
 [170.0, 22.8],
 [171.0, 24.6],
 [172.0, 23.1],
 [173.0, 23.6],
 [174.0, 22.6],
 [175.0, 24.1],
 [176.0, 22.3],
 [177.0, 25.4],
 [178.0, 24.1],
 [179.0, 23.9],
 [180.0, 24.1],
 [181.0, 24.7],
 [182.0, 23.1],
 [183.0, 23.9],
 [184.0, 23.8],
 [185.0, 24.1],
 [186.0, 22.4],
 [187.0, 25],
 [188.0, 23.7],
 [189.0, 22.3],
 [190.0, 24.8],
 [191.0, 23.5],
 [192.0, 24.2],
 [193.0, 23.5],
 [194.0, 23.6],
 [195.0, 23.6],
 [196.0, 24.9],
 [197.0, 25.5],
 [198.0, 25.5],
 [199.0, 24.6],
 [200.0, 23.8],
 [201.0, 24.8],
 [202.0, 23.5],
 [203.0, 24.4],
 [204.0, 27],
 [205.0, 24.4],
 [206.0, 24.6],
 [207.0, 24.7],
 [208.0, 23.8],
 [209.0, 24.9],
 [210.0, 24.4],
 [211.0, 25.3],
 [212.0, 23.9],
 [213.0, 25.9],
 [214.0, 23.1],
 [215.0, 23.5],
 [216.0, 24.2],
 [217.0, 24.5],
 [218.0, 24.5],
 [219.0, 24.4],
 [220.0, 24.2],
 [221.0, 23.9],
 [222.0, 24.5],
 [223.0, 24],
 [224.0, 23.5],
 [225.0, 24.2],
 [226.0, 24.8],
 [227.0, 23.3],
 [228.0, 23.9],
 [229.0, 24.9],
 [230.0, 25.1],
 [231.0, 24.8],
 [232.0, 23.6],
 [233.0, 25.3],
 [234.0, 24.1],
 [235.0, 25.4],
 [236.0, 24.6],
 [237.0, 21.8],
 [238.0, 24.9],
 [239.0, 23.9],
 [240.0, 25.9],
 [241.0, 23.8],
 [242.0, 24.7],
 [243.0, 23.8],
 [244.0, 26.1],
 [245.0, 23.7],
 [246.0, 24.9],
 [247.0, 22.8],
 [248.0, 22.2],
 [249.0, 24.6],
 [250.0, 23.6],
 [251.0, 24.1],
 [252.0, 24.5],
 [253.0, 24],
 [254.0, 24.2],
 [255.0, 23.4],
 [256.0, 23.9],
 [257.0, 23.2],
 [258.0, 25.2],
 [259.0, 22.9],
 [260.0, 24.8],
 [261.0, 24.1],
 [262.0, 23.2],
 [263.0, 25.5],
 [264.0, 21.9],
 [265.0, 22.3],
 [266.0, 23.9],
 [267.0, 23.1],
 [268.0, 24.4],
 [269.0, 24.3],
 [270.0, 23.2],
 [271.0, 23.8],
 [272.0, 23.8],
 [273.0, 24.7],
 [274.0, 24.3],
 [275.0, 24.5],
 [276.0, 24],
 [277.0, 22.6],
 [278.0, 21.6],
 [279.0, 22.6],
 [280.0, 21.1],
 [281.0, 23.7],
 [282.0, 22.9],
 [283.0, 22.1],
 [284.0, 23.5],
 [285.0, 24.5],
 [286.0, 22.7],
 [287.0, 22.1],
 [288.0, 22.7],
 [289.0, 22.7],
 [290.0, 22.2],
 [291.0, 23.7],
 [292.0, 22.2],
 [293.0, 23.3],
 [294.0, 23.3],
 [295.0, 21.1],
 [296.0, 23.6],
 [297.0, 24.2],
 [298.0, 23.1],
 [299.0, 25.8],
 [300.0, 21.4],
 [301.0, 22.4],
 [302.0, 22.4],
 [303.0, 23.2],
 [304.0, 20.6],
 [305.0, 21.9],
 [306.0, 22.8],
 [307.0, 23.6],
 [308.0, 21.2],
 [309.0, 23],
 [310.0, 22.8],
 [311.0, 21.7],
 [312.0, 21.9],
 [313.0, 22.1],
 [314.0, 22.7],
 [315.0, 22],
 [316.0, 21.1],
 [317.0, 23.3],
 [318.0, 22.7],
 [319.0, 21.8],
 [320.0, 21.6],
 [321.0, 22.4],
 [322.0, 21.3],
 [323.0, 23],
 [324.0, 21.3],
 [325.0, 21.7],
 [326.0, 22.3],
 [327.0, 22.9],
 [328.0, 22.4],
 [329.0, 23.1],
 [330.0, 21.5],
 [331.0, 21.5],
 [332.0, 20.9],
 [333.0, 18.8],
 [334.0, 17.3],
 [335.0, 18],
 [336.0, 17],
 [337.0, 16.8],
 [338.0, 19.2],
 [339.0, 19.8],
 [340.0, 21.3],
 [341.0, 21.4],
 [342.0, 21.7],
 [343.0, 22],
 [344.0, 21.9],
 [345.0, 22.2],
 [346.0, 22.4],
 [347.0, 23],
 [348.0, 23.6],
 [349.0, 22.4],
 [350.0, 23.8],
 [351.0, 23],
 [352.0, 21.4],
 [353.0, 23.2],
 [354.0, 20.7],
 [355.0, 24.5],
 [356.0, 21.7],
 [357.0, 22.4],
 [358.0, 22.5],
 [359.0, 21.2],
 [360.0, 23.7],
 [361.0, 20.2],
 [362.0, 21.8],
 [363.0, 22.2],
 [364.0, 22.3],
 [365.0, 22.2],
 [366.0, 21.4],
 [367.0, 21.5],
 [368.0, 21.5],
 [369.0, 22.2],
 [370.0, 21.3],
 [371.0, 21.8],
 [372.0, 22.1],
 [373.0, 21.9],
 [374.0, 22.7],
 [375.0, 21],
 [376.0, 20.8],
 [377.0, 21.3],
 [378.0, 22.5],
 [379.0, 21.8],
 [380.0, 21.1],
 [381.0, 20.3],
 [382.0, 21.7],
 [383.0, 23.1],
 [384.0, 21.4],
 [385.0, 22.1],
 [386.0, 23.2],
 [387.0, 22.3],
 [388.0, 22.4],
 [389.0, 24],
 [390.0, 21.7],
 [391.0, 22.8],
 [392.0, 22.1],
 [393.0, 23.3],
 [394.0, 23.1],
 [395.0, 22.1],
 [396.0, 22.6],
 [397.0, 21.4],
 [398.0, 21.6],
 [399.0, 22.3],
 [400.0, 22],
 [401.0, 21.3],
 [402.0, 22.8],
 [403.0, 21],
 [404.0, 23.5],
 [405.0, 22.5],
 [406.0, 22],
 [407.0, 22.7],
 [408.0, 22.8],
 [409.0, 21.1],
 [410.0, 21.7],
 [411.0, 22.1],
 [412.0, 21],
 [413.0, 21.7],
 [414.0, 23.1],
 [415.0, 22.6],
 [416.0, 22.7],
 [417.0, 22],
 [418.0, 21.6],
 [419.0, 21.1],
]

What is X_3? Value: -4.4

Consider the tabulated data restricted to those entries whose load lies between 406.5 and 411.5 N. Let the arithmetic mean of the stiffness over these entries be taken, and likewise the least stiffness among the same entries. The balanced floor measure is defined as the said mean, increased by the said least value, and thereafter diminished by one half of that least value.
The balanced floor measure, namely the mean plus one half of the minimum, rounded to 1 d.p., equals 32.6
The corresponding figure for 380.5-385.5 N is 31.9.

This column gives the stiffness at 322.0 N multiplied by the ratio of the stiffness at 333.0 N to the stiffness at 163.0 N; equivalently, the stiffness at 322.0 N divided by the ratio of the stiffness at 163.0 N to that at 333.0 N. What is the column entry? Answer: 17.0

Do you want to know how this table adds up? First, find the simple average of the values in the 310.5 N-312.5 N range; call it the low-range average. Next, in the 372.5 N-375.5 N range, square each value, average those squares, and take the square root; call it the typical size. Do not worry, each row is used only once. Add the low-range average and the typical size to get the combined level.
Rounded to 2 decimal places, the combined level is 43.68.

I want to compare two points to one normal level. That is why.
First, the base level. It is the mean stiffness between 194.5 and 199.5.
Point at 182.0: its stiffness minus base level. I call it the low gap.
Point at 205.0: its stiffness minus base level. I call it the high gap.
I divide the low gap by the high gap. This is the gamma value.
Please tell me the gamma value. 4.1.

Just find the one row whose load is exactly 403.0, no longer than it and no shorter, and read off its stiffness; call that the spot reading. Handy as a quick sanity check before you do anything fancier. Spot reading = 21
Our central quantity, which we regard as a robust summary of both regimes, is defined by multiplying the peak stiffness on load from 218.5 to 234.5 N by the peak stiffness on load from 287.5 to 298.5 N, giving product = 612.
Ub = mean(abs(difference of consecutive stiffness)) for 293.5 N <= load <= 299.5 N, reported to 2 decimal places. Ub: 1.82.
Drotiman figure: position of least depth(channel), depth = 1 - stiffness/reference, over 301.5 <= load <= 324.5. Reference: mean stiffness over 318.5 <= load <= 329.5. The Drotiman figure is 307.0 N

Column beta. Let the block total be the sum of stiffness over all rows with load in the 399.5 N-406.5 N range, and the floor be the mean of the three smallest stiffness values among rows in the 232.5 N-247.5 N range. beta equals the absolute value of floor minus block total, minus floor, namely 110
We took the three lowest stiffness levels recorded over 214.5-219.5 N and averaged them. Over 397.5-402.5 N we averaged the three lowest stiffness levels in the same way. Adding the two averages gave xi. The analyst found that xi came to 45.7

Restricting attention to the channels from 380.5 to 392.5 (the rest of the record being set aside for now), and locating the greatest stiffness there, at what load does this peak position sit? 389.0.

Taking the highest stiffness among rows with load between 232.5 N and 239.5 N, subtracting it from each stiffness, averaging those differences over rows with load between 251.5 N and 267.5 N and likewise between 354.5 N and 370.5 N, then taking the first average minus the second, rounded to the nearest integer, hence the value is 2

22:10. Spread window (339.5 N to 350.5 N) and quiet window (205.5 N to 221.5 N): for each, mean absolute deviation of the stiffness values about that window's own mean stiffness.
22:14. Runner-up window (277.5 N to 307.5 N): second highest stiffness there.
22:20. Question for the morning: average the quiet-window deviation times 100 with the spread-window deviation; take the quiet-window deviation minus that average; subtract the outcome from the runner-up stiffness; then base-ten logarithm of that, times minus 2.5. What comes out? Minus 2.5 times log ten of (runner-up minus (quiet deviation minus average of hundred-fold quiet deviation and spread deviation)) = -4.22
